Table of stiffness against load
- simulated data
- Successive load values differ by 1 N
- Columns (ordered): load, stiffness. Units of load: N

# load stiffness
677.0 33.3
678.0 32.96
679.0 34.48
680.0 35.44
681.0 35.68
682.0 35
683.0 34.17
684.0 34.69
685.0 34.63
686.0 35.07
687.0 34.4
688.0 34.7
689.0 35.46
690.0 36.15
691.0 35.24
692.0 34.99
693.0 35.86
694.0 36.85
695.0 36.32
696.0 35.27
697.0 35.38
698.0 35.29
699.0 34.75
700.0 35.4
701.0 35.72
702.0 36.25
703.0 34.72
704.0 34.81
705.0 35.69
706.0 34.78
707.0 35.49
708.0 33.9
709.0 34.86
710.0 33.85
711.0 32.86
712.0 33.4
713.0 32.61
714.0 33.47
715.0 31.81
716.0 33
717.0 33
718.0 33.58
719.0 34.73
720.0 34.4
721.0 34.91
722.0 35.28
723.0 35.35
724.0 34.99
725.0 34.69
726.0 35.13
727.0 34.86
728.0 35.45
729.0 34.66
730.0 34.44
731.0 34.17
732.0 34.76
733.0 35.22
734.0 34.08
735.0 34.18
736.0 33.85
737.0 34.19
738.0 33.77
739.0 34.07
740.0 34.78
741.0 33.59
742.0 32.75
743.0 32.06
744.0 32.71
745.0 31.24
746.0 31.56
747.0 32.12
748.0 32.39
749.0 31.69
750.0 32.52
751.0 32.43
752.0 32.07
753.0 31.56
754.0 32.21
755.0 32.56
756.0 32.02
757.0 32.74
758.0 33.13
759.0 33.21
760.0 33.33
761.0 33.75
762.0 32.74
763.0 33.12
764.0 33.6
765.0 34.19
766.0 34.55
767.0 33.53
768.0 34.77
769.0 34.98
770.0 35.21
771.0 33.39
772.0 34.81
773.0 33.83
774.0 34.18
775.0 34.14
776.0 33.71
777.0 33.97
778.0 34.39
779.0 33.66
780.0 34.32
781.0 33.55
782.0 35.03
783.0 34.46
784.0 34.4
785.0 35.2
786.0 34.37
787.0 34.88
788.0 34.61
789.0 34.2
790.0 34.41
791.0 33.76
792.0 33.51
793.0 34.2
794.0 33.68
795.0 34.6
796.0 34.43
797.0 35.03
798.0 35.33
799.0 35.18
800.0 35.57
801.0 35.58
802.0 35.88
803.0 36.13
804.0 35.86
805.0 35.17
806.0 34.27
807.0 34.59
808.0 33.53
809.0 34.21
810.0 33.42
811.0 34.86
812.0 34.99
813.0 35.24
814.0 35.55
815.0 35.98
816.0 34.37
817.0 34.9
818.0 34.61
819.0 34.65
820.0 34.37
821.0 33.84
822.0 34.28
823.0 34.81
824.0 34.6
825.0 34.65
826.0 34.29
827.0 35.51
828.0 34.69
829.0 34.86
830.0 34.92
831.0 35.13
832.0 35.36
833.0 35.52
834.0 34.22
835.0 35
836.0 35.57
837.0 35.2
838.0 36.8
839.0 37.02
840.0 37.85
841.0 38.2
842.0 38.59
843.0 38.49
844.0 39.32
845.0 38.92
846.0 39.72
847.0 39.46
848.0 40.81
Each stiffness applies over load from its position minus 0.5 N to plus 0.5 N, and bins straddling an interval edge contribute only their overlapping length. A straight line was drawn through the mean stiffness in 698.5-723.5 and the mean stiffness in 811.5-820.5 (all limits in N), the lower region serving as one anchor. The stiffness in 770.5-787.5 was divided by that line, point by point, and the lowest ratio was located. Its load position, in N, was 771.0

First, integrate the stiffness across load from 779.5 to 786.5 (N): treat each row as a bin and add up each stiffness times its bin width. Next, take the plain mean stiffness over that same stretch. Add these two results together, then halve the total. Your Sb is 138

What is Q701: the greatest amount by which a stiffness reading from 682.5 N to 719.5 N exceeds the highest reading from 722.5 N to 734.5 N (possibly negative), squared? 2.0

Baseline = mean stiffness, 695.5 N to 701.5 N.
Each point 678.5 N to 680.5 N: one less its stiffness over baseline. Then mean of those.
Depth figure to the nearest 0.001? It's 0.010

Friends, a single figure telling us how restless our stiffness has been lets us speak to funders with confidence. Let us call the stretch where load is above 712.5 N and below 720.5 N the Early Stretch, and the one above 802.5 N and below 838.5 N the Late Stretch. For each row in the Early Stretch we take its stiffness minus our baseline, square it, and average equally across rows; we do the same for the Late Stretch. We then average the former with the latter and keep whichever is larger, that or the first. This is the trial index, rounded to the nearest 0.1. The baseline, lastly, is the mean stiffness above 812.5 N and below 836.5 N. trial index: 3.2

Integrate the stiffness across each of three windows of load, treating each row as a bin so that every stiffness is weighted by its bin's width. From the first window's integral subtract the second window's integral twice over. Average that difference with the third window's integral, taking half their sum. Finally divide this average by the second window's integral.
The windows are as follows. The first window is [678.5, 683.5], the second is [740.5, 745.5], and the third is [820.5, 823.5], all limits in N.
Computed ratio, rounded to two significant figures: -0.14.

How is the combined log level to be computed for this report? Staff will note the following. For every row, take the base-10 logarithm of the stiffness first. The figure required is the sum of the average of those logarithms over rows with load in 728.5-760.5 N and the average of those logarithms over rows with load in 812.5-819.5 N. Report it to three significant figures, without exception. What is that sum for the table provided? 3.06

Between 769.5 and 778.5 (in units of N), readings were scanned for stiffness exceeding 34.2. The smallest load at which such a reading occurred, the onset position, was 770.0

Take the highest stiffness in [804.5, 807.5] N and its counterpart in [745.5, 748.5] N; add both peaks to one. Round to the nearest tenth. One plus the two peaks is 68.6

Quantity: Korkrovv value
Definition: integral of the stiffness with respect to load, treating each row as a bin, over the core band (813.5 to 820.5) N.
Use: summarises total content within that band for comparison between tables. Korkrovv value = 244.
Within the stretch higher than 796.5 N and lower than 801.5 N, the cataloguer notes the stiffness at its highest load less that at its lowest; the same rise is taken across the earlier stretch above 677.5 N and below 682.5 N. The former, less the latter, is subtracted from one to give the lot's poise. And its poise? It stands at 2.5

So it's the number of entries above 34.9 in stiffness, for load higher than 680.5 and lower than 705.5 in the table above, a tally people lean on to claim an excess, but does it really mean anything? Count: 17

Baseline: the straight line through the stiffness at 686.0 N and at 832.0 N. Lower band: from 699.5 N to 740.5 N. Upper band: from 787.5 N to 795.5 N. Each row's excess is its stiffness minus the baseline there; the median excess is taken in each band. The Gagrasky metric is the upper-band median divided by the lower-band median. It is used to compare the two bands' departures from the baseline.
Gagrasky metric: 2.4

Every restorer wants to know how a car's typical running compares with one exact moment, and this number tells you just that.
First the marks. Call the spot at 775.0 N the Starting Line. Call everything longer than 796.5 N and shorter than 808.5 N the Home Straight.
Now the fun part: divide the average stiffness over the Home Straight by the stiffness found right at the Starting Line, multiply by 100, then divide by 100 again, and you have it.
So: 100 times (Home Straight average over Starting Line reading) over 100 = 1.03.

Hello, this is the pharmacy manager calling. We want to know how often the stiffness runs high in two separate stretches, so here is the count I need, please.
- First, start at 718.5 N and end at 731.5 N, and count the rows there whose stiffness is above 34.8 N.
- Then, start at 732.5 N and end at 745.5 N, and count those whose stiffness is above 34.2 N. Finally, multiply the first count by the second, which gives 14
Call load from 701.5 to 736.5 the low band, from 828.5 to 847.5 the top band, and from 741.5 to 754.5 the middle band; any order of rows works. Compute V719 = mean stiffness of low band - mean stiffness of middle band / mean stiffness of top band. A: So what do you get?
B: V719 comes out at 33.5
